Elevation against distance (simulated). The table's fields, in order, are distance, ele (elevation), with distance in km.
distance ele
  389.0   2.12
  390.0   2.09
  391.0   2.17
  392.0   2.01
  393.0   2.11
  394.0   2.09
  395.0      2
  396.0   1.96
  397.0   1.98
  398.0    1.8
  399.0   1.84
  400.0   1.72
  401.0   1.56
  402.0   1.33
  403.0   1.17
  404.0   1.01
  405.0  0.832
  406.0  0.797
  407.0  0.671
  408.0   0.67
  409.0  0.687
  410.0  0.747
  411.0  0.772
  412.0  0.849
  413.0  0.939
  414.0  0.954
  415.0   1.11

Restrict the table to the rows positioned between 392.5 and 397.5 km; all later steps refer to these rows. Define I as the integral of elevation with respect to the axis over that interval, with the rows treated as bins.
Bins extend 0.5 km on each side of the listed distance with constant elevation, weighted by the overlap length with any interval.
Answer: 10.1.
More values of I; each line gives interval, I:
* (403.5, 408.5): 4.0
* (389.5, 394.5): 10.5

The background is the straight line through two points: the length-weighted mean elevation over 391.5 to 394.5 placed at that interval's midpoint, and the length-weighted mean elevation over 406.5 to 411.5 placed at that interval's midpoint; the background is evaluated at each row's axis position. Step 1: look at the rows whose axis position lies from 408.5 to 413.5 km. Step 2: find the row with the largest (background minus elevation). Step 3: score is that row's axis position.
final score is 409.0 km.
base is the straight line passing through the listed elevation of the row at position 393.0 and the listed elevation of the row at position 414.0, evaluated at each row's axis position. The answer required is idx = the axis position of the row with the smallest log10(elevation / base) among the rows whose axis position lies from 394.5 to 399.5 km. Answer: 398.0 km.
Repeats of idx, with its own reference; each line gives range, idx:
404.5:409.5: 407.0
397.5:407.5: 407.0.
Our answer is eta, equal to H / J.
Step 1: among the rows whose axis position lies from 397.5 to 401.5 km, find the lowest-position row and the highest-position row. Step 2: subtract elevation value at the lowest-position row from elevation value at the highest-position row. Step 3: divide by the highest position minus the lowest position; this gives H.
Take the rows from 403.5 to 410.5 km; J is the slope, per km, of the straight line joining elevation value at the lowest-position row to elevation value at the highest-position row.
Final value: 1.83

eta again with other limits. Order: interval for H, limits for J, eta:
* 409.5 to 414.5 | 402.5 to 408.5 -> -0.52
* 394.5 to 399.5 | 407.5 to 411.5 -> -1.18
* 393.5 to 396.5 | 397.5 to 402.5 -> 0.55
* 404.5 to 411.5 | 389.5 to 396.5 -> 0.46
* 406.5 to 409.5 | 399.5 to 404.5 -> -0.05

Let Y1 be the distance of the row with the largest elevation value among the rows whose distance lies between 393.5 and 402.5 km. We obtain 394.0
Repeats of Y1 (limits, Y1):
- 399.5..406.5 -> 400.0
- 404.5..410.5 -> 405.0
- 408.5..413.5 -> 413.0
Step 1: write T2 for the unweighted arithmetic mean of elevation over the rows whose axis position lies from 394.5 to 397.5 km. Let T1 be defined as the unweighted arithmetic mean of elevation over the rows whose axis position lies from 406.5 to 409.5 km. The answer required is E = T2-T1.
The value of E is 1.3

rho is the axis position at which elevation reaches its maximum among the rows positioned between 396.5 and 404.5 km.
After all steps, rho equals 397.0 km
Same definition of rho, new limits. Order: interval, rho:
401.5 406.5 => 402.0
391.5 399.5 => 393.0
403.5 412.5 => 404.0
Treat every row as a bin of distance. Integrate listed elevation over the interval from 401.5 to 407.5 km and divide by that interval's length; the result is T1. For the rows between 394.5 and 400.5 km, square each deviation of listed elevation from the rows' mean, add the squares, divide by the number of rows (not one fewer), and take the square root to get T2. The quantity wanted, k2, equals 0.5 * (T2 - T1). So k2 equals -0.43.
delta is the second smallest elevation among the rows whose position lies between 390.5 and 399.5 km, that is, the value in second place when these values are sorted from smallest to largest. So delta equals 1.84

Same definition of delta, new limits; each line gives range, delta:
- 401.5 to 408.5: 0.671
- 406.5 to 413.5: 0.671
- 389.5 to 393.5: 2.09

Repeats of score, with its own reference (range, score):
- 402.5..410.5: 405.0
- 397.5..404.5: 404.0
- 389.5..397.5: 390.0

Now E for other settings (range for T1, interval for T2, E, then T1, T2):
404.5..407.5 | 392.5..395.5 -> 1.3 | 0.8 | 2.1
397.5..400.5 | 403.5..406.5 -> -0.9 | 1.8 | 0.9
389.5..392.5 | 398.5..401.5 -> -0.4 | 2.1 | 1.7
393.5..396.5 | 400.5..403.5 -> -0.7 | 2.0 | 1.4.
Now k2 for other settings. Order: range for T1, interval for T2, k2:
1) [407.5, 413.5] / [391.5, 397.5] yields -0.36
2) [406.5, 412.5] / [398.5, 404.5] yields -0.22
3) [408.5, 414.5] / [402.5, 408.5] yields -0.32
